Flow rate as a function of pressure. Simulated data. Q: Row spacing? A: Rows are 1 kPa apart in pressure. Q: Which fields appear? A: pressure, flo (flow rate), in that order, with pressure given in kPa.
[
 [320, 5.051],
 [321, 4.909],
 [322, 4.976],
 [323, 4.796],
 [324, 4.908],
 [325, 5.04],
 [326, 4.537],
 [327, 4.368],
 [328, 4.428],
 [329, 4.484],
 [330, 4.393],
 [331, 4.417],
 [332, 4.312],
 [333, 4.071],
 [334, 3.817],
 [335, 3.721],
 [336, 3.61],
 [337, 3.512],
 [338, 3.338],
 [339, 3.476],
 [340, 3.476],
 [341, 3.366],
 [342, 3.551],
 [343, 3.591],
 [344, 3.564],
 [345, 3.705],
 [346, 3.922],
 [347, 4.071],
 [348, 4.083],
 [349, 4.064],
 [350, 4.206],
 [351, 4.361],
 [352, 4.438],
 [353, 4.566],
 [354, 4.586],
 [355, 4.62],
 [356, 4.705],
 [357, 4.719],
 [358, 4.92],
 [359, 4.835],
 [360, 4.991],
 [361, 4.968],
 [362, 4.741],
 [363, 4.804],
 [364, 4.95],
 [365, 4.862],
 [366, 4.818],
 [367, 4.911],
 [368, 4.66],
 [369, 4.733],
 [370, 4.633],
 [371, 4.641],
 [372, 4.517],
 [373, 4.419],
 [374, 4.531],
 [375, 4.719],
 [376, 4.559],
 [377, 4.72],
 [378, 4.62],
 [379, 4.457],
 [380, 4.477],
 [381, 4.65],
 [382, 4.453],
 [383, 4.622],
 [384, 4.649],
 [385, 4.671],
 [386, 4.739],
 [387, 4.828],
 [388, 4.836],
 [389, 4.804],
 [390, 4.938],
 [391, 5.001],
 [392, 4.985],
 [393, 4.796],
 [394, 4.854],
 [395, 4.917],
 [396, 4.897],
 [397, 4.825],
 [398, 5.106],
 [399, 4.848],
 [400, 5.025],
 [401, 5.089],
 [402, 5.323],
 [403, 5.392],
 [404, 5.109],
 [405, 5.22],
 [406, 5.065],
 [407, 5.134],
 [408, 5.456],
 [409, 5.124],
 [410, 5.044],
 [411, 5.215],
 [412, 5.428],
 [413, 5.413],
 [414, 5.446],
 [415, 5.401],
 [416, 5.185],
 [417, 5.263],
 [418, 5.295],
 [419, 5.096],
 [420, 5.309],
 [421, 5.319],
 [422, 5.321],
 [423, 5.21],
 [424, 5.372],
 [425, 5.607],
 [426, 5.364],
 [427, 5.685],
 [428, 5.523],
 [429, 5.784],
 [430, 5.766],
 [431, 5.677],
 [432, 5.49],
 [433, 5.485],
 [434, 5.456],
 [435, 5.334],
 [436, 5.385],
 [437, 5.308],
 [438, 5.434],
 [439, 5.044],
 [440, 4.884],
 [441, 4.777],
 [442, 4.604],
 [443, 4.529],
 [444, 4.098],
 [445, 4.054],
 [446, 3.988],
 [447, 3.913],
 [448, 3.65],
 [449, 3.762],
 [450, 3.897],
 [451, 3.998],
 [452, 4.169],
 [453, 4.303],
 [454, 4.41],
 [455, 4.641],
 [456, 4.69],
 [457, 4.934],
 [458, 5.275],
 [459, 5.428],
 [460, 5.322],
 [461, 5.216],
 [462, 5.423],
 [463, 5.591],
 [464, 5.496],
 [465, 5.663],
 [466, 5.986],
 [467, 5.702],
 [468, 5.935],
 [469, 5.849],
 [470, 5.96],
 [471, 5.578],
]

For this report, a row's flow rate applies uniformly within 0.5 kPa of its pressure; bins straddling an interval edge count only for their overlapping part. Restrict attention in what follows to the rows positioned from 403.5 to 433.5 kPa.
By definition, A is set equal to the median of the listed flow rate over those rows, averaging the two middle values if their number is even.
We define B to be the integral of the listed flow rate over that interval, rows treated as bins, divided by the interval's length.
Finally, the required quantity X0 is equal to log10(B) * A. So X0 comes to 3.9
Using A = 5.3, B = 5.4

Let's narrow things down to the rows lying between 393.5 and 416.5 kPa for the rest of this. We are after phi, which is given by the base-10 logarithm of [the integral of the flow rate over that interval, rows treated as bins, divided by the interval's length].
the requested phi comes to 0.71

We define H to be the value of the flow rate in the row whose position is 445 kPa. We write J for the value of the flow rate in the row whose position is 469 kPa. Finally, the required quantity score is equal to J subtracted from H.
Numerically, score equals -1.8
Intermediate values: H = 4.054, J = 5.849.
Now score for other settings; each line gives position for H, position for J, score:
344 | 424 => -1.8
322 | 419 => -0.1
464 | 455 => 0.9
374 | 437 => -0.8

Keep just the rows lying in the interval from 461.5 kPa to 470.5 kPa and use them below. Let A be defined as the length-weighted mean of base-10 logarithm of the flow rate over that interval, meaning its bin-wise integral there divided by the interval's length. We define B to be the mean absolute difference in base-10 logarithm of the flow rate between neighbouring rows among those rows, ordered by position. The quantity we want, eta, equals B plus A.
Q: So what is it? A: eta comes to 0.77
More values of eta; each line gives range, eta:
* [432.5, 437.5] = 0.74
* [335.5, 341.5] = 0.55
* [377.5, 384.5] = 0.67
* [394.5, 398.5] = 0.70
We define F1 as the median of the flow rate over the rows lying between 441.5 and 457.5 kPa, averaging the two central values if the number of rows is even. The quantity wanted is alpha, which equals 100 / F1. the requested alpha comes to 24.2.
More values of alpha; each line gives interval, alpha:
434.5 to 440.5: 18.8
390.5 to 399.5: 20.4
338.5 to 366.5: 22.2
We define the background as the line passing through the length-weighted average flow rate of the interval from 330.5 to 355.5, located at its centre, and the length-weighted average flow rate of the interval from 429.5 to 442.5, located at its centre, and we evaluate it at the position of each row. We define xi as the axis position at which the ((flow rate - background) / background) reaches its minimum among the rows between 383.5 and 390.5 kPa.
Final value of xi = 384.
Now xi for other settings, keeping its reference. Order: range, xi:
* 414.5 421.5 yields 419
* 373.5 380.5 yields 379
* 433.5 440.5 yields 440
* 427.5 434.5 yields 434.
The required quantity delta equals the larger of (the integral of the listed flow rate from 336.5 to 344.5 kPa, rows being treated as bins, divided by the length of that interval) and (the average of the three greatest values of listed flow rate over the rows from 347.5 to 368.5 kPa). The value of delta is 4.97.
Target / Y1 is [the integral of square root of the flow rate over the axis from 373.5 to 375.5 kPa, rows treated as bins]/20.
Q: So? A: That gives 0.215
